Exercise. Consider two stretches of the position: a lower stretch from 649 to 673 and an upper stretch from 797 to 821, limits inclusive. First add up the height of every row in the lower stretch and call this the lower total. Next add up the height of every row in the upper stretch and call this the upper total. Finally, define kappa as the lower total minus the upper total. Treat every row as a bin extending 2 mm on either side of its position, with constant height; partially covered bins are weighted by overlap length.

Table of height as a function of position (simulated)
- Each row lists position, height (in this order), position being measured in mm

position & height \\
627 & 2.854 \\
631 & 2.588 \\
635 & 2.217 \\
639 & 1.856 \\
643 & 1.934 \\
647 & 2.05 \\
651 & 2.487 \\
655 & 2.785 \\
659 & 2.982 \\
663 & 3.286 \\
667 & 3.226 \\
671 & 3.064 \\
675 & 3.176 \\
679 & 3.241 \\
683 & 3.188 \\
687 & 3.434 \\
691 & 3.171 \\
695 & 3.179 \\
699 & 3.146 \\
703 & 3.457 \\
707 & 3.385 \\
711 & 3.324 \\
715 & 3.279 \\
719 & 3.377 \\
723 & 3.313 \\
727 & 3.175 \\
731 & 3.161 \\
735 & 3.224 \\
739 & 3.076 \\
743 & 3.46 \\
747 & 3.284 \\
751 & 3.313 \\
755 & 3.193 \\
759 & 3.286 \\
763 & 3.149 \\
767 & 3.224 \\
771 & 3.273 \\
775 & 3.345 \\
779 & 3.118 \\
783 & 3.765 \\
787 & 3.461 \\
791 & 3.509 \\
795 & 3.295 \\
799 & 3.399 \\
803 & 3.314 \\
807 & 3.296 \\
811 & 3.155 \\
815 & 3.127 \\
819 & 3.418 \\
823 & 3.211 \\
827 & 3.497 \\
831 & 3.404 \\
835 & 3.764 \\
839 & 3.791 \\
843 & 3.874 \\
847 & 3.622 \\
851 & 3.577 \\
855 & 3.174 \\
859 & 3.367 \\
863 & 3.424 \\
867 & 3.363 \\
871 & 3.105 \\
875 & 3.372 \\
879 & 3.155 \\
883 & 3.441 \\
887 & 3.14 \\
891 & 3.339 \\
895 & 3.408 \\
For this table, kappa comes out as -1.9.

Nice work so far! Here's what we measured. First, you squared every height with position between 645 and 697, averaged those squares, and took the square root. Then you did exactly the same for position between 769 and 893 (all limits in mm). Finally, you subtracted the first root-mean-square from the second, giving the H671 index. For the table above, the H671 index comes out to 0.4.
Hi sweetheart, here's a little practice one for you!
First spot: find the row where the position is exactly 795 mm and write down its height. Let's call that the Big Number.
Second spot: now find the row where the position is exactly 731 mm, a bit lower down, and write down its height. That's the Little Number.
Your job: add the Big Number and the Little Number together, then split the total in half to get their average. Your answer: 3.23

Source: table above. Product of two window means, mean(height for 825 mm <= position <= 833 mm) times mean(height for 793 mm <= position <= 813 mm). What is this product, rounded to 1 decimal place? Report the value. 11.4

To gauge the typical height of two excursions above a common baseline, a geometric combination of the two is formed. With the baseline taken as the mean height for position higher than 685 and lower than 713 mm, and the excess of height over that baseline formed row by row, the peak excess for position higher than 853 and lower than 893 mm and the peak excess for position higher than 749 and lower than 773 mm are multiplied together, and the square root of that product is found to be 0.04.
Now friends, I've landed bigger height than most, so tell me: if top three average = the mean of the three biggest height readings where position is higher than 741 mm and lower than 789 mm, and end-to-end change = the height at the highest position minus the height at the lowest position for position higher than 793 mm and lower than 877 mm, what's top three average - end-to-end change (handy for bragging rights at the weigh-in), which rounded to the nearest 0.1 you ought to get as 3.5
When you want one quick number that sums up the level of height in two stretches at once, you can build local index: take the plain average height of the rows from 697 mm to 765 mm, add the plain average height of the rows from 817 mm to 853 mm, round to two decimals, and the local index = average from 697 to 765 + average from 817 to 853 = 6.84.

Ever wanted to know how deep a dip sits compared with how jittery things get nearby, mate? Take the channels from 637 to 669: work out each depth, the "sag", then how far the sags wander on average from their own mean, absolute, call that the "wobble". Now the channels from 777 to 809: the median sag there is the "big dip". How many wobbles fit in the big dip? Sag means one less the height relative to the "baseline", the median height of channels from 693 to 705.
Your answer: -0.4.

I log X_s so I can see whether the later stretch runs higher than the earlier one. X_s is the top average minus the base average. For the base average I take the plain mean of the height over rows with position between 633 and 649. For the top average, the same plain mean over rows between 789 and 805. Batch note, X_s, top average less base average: 1.4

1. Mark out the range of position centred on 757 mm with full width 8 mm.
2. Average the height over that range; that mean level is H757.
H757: 3.24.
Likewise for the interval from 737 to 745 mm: 3.27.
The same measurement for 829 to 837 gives 3.58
